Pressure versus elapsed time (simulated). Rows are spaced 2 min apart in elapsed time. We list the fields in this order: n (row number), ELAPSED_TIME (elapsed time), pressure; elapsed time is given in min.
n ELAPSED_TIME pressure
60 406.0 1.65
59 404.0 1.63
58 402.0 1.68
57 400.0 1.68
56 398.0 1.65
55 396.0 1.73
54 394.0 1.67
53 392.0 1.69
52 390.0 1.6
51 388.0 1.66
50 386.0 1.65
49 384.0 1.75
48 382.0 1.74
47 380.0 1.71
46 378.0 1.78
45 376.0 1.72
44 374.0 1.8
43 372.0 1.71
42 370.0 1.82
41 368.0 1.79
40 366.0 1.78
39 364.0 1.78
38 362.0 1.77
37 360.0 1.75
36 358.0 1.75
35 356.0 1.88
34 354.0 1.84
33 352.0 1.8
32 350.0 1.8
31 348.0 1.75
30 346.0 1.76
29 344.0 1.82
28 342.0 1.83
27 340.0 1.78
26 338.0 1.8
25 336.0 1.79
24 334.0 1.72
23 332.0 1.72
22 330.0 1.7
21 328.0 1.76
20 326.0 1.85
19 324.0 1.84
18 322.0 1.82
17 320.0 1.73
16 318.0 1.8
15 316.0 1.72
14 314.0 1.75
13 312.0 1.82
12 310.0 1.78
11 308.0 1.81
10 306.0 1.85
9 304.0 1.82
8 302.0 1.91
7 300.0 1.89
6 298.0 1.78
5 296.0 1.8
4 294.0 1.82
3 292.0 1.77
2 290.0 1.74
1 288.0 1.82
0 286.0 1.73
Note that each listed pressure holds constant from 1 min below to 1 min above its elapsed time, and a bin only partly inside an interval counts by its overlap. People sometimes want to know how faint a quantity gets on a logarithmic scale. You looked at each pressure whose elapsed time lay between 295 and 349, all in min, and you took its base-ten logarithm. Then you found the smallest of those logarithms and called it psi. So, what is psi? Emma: 0.230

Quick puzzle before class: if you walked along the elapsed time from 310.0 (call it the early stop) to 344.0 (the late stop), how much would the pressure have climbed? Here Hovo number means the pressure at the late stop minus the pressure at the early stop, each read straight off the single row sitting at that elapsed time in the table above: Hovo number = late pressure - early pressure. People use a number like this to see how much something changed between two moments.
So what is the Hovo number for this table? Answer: 0.040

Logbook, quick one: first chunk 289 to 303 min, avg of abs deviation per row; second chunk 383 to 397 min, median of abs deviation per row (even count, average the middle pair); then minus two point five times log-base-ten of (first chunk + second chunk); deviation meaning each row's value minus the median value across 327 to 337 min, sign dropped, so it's 2.09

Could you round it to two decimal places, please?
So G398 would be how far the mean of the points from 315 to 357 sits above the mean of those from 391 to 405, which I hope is 0.11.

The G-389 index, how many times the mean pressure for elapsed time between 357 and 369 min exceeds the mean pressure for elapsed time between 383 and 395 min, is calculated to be 1.06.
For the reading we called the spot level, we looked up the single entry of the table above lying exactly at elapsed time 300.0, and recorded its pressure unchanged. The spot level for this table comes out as 1.89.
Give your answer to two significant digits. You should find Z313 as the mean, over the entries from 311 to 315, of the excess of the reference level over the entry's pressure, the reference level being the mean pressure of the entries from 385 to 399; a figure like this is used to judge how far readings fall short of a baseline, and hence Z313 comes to -0.12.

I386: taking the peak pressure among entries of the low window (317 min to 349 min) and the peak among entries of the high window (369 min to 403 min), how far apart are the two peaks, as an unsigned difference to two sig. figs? 0.030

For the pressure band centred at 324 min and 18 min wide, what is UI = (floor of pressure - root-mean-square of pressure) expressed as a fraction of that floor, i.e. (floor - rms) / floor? -0.042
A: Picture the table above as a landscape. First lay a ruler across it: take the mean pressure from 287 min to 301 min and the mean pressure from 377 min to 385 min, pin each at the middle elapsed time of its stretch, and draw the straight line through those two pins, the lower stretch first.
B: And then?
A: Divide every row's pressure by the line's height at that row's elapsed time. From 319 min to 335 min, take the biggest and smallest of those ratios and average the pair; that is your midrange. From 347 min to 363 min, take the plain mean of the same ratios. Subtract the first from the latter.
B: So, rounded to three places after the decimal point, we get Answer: 0.020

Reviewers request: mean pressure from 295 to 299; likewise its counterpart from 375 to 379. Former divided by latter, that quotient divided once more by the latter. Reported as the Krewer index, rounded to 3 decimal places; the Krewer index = 0.584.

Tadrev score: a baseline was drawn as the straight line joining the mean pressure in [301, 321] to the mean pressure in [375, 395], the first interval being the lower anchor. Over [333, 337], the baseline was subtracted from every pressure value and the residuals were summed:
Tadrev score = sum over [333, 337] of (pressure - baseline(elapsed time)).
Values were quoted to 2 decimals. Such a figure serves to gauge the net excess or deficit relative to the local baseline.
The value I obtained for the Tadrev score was -0.02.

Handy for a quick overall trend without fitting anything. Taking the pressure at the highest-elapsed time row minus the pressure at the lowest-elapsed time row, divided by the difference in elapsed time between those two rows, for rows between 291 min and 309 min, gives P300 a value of 0.0025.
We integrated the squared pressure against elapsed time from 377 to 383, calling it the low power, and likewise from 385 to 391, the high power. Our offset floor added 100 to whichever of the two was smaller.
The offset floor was 116.1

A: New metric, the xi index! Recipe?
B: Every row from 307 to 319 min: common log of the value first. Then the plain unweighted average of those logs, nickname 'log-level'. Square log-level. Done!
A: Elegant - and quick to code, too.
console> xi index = 0.0627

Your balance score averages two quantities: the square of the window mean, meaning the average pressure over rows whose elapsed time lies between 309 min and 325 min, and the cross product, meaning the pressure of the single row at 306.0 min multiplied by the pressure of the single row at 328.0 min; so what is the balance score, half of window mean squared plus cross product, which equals 3.22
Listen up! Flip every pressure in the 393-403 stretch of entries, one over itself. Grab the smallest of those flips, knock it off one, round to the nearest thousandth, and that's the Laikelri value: 0.422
